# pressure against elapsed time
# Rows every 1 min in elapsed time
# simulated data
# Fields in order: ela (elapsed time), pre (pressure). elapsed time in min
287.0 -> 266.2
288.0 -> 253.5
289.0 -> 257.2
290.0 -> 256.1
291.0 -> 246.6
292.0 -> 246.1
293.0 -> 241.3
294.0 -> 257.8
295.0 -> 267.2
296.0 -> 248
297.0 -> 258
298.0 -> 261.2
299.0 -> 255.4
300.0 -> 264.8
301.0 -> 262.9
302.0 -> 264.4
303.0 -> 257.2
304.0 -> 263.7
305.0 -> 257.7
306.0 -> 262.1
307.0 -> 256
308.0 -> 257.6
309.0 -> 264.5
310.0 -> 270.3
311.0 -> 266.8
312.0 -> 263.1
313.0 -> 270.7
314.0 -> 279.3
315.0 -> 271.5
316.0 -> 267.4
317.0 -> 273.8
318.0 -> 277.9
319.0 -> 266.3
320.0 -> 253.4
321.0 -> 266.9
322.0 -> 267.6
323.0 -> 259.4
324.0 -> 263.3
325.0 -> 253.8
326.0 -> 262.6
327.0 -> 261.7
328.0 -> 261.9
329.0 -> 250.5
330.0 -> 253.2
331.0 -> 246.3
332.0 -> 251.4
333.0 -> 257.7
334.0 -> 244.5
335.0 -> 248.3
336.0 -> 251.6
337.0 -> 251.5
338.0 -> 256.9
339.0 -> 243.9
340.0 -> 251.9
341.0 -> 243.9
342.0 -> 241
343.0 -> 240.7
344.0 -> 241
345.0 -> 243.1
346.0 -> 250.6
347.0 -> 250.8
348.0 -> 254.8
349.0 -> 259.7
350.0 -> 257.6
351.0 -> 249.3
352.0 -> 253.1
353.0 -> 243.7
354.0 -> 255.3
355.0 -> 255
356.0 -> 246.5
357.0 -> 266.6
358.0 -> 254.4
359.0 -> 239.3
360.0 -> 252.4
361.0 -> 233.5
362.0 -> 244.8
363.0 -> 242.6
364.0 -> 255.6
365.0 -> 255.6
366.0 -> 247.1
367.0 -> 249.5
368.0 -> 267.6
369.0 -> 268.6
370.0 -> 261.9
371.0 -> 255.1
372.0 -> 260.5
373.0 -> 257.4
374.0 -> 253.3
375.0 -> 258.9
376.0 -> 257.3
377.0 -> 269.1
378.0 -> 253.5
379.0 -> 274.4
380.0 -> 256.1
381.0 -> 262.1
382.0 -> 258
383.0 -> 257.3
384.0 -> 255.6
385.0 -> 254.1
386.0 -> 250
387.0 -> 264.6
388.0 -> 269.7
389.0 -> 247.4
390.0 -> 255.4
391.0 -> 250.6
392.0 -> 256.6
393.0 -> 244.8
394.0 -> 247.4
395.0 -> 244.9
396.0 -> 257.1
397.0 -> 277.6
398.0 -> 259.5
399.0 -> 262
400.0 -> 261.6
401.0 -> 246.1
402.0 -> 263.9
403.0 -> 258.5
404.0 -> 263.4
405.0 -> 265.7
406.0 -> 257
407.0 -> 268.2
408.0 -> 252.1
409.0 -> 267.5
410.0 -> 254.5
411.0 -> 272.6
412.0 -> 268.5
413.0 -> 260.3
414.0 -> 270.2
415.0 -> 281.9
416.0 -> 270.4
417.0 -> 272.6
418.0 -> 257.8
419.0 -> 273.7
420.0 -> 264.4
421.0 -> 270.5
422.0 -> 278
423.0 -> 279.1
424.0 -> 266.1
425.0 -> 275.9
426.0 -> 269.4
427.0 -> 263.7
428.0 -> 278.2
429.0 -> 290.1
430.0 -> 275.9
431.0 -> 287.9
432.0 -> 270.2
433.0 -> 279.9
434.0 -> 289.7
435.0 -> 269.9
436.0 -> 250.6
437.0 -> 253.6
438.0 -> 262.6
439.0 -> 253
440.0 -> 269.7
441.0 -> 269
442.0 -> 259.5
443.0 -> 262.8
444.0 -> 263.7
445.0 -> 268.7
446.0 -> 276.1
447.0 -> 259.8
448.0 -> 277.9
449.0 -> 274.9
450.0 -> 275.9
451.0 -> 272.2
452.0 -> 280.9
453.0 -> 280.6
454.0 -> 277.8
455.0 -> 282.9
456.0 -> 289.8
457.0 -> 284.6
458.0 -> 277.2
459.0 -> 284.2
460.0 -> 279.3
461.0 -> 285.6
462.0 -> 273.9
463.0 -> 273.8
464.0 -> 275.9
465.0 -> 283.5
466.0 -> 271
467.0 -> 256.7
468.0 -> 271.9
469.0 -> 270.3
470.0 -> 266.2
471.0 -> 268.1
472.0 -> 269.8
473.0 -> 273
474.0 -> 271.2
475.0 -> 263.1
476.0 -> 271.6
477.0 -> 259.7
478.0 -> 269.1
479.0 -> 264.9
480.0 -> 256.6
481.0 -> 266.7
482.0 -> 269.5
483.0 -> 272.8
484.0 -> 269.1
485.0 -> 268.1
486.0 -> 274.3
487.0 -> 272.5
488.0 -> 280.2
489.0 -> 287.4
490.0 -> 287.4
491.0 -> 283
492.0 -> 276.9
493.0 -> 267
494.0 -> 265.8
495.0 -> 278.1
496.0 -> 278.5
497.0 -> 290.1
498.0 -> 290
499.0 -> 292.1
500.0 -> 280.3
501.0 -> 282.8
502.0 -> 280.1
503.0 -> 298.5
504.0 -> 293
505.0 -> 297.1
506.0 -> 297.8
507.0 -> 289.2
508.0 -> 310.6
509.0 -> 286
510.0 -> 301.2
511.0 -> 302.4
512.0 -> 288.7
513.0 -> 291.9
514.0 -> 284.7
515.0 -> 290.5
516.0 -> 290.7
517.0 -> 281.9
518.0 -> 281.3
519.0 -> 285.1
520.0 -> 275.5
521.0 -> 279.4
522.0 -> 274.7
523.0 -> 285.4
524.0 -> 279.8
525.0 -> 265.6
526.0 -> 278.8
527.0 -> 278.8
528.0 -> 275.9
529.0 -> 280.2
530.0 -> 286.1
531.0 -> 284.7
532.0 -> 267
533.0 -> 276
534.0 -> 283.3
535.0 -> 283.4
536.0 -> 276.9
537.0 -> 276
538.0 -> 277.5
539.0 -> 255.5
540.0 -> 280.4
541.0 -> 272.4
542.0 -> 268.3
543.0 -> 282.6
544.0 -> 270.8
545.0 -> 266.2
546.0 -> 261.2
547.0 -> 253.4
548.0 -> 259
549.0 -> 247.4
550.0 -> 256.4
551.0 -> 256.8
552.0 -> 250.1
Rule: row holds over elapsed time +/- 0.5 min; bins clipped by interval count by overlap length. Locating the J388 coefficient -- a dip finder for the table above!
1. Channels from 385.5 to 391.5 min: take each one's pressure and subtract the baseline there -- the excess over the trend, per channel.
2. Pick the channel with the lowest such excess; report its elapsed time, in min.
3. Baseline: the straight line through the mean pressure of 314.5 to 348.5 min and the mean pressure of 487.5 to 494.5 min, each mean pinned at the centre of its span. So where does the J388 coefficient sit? 389.0 min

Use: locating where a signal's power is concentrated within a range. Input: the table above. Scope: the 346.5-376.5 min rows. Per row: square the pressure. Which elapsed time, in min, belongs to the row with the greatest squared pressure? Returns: 369.0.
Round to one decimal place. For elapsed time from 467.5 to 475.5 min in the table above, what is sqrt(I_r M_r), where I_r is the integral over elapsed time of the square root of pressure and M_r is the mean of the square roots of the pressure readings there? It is 46.4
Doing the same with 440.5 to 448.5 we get 46.2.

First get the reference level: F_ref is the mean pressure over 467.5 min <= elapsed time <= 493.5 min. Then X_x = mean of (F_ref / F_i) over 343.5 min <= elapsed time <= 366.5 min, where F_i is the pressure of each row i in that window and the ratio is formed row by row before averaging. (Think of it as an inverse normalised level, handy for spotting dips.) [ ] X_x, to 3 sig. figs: 1.09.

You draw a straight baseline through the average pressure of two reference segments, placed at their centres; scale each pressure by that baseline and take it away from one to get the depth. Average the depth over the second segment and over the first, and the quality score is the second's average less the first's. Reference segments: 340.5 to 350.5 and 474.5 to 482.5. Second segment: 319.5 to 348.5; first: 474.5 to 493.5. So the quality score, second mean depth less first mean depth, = 0.00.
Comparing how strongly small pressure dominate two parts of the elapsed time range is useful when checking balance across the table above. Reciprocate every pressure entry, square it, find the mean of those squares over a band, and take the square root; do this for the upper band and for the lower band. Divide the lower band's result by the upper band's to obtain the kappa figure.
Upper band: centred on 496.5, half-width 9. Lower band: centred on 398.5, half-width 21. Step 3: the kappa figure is 1.09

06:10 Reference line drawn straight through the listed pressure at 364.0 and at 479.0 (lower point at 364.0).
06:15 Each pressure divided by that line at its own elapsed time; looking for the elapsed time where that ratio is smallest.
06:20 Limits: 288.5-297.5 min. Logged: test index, 293.0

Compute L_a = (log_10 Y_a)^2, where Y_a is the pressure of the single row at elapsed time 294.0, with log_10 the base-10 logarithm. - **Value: 5.81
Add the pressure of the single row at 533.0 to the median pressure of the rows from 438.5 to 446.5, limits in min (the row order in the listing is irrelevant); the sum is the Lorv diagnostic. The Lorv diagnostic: 542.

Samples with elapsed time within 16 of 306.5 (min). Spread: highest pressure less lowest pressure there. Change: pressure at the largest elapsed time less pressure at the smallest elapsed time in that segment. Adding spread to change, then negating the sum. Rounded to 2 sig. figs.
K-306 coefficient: -59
